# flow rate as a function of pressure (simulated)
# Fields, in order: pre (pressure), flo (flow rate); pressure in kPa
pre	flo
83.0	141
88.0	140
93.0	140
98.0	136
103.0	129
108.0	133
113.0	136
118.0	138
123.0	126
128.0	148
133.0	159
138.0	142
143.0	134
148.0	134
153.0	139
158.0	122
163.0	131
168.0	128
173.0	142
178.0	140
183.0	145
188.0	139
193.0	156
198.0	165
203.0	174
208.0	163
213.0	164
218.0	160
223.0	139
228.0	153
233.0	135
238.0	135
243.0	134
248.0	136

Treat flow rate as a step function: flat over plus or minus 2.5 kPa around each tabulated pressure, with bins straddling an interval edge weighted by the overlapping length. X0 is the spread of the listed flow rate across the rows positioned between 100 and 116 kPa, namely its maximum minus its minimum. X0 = 7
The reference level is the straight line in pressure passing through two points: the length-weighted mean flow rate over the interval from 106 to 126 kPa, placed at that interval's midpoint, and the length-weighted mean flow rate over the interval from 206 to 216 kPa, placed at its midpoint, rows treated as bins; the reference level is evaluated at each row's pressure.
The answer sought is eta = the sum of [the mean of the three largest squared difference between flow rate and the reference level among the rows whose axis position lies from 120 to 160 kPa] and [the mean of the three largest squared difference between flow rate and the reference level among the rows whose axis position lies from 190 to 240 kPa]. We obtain 1505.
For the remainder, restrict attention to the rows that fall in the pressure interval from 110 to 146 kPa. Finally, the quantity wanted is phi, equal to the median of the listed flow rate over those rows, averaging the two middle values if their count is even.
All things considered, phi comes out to 138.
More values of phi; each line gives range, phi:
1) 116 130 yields 138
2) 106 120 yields 136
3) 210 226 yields 160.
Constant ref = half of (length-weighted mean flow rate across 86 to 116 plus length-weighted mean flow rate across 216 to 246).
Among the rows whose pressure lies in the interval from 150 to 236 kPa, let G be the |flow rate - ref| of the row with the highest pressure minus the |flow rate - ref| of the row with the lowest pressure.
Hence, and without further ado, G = 3.9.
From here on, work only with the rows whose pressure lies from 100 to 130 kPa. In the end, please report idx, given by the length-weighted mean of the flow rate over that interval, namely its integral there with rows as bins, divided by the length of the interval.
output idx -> 135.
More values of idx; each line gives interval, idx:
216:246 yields 142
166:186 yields 139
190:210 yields 164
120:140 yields 144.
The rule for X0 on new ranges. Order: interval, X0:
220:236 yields 18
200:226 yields 35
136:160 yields 20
